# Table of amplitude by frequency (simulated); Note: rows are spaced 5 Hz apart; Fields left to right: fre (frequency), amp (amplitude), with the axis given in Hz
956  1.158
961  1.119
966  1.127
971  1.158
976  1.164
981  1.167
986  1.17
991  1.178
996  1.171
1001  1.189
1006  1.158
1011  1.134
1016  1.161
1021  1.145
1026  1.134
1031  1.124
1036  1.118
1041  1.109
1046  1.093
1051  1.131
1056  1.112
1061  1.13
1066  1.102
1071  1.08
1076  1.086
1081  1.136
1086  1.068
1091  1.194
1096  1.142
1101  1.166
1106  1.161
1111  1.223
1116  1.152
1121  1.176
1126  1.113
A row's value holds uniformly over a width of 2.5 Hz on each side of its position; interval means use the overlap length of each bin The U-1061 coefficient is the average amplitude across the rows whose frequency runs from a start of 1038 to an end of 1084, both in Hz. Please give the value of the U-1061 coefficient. 1.11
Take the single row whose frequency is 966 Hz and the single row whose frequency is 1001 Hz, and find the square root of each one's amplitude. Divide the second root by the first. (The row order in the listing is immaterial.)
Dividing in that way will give 1.03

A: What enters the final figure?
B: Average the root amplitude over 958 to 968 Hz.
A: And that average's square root 1.03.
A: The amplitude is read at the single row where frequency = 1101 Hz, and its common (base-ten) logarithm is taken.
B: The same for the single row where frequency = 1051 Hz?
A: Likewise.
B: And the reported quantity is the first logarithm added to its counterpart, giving 0.12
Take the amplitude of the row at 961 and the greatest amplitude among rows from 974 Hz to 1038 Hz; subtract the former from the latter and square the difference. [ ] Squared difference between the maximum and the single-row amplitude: 0.0049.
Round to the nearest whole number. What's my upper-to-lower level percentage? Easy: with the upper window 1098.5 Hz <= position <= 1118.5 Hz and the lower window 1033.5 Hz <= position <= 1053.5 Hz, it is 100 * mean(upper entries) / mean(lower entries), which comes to 106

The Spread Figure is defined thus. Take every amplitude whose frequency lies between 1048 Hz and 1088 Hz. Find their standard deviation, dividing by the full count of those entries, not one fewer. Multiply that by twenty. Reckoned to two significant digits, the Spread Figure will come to 0.48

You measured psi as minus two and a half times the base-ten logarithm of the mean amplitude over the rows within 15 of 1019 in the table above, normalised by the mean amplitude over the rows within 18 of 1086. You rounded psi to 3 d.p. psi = -0.017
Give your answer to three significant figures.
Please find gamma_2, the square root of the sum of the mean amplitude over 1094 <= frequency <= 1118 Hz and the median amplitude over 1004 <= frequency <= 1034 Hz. 1.52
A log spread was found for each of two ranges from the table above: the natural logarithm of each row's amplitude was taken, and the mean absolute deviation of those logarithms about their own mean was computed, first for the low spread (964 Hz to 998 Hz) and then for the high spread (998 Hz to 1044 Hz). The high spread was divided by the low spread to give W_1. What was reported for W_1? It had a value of 1.7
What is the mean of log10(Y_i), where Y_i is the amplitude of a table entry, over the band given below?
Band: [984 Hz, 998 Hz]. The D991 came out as 0.069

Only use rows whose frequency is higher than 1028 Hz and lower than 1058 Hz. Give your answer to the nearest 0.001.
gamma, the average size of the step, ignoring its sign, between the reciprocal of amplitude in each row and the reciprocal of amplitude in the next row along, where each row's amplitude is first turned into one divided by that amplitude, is 0.014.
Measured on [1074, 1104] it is 0.050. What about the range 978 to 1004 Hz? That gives 0.007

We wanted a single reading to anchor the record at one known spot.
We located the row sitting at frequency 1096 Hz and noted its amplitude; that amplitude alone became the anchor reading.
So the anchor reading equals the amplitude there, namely 1.142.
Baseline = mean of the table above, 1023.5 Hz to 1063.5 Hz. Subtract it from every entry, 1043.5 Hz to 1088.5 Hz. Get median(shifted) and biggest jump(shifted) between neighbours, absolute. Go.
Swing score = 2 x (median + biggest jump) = 0.10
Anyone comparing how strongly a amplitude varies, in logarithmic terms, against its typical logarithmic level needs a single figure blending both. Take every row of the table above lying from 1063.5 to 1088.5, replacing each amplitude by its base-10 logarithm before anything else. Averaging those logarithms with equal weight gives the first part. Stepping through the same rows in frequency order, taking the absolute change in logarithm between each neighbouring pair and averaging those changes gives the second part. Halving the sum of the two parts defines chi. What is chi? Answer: 0.0267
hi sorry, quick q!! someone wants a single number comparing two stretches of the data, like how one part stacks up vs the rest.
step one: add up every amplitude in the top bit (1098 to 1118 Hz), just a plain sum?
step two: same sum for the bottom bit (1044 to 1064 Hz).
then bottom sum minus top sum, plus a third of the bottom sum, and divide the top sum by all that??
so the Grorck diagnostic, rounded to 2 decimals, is 3.75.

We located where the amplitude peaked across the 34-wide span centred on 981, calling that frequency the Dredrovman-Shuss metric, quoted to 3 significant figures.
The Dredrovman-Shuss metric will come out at 991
